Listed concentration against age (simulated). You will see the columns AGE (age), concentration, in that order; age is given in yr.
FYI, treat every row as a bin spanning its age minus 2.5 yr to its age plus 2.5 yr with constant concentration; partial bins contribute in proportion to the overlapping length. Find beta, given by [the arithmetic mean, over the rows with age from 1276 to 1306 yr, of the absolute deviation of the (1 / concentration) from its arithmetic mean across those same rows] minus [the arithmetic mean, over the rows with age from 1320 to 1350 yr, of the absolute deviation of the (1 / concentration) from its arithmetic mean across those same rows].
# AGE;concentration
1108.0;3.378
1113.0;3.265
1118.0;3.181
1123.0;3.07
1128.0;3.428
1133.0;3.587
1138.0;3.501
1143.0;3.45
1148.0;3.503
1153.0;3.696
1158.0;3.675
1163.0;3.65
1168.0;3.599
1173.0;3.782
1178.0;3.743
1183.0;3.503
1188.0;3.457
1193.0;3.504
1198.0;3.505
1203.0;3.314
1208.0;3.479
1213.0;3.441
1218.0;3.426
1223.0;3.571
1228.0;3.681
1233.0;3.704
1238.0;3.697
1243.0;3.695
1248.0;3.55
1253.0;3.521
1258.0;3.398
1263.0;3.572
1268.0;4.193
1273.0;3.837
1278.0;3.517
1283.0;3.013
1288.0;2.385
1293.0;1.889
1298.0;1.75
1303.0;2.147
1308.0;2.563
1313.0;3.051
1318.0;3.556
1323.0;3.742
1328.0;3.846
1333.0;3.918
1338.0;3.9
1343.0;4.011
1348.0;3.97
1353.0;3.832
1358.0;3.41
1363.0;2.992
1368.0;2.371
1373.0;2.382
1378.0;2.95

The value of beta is 0.08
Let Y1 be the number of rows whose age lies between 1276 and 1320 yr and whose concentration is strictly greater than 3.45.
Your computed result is 2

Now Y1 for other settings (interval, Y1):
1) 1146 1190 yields 9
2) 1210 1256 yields 7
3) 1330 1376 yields 5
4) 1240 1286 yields 7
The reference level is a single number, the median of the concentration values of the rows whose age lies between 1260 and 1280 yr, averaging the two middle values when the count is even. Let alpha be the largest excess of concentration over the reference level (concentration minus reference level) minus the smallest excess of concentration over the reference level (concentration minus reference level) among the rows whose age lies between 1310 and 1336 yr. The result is 0.9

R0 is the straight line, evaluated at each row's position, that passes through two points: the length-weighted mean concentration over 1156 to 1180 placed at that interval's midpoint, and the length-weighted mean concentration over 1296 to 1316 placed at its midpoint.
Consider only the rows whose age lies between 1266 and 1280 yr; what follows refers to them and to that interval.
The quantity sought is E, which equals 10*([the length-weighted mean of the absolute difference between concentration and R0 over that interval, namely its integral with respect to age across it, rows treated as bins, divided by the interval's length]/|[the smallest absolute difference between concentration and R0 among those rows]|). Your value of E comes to 13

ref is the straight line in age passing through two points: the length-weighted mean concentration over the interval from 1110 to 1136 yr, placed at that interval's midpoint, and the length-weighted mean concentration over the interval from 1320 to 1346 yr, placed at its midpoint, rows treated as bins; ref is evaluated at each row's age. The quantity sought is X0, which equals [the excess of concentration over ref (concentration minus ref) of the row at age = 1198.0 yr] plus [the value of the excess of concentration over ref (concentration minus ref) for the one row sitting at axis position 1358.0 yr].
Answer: -0.55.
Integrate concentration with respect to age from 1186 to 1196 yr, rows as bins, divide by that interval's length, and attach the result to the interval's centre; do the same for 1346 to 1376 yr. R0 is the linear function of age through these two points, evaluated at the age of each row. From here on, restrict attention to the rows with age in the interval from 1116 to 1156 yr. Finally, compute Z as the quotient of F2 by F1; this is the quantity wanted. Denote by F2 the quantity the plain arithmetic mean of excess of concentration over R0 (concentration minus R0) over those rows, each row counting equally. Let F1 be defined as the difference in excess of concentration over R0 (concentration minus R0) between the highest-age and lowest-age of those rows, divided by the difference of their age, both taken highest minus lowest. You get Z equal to -10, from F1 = 0.017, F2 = -0.17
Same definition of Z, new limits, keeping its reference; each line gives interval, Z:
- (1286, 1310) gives -103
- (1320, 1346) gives 44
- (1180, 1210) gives -13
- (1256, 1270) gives 5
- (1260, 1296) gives 2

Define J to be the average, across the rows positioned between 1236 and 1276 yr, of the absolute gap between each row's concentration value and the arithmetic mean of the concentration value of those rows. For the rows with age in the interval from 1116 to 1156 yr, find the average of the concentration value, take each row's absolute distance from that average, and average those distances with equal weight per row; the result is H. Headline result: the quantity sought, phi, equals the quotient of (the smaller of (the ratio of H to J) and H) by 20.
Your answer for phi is 0.008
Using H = 0.15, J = 0.17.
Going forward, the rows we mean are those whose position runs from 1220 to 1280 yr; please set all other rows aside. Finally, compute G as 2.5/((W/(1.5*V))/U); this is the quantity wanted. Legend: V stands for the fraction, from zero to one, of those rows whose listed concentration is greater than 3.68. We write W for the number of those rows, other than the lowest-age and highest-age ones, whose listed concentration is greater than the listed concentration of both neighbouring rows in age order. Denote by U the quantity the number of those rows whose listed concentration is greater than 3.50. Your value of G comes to 10.3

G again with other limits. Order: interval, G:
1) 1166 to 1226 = 1.5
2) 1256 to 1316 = 2.5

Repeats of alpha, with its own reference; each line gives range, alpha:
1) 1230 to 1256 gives 0.2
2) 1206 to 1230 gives 0.3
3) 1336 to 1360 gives 0.6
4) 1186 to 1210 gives 0.2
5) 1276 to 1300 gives 1.8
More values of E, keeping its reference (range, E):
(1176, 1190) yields 16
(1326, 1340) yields 11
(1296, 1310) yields 25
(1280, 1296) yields 21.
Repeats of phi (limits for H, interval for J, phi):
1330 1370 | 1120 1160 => 0.023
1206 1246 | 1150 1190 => 0.005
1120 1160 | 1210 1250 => 0.006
